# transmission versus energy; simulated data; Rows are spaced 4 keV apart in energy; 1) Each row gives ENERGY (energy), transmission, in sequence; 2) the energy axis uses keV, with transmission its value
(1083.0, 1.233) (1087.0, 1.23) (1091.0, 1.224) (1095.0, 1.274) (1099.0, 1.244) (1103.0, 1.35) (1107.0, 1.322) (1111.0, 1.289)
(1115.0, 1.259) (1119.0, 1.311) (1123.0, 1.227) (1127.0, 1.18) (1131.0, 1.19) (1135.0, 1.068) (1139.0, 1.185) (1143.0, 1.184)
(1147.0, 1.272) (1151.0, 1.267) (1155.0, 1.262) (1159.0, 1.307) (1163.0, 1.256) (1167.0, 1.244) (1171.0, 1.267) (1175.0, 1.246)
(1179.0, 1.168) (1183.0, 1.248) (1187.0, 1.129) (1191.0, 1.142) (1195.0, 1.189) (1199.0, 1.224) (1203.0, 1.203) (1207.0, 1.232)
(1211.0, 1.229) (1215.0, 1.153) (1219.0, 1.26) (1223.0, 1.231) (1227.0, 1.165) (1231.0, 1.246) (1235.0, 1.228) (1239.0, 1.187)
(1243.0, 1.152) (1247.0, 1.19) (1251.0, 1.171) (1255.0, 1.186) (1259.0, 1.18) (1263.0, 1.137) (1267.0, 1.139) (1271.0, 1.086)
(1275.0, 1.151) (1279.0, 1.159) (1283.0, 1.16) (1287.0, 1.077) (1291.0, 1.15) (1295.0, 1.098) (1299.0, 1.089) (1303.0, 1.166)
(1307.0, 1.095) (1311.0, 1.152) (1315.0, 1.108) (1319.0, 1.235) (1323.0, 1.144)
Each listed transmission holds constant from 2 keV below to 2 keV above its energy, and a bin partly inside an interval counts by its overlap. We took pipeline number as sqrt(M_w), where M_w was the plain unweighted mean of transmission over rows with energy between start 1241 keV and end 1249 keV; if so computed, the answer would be 1.082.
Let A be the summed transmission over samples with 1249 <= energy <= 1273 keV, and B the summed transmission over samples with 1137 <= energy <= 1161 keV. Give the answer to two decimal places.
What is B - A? 0.58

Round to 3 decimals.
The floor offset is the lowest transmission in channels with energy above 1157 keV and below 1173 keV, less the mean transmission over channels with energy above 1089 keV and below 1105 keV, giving -0.029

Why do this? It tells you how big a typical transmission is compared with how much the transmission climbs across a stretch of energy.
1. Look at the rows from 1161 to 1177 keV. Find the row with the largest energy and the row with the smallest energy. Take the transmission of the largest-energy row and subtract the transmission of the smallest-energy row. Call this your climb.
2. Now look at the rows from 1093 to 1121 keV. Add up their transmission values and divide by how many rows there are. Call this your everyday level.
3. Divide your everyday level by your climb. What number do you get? -129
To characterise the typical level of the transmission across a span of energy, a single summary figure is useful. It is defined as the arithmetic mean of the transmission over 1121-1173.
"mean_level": 1.22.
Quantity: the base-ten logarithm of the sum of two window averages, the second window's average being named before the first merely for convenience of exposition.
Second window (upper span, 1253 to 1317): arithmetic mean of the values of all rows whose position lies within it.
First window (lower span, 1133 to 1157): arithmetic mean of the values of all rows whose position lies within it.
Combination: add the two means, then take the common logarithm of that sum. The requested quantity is 0.369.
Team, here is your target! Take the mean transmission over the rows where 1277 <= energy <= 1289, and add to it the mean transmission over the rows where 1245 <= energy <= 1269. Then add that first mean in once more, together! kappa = 3.43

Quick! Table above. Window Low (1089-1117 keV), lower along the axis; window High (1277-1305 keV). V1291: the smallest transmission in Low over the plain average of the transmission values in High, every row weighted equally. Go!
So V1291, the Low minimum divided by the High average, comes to 1.08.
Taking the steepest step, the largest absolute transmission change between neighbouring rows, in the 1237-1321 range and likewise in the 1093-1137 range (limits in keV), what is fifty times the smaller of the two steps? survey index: 6.1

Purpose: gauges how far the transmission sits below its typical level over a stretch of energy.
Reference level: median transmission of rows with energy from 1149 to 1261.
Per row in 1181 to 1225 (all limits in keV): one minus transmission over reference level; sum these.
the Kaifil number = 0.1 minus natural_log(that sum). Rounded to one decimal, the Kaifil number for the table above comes 1.7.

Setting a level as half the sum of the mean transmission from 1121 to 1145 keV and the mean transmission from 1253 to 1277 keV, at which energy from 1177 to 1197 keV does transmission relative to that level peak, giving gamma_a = 1183.0 keV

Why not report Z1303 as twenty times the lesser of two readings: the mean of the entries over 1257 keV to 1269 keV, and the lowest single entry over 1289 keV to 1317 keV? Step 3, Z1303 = 21.8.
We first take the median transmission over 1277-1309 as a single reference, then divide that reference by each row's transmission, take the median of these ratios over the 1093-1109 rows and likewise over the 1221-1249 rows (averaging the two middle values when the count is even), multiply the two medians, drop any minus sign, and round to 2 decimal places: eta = 0.82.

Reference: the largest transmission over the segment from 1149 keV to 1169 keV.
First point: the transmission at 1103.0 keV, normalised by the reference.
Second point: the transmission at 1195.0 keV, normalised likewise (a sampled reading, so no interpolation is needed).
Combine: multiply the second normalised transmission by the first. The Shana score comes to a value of 0.940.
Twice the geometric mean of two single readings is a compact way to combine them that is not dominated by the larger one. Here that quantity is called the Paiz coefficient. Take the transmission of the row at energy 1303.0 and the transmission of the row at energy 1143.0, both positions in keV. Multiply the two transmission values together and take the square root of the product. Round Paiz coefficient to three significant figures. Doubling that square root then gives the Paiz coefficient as 2.35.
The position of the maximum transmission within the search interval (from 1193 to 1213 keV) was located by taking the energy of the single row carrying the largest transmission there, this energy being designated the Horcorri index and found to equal 1207.0 keV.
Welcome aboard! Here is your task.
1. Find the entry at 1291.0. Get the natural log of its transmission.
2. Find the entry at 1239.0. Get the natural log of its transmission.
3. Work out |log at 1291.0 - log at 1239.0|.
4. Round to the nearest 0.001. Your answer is 0.032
